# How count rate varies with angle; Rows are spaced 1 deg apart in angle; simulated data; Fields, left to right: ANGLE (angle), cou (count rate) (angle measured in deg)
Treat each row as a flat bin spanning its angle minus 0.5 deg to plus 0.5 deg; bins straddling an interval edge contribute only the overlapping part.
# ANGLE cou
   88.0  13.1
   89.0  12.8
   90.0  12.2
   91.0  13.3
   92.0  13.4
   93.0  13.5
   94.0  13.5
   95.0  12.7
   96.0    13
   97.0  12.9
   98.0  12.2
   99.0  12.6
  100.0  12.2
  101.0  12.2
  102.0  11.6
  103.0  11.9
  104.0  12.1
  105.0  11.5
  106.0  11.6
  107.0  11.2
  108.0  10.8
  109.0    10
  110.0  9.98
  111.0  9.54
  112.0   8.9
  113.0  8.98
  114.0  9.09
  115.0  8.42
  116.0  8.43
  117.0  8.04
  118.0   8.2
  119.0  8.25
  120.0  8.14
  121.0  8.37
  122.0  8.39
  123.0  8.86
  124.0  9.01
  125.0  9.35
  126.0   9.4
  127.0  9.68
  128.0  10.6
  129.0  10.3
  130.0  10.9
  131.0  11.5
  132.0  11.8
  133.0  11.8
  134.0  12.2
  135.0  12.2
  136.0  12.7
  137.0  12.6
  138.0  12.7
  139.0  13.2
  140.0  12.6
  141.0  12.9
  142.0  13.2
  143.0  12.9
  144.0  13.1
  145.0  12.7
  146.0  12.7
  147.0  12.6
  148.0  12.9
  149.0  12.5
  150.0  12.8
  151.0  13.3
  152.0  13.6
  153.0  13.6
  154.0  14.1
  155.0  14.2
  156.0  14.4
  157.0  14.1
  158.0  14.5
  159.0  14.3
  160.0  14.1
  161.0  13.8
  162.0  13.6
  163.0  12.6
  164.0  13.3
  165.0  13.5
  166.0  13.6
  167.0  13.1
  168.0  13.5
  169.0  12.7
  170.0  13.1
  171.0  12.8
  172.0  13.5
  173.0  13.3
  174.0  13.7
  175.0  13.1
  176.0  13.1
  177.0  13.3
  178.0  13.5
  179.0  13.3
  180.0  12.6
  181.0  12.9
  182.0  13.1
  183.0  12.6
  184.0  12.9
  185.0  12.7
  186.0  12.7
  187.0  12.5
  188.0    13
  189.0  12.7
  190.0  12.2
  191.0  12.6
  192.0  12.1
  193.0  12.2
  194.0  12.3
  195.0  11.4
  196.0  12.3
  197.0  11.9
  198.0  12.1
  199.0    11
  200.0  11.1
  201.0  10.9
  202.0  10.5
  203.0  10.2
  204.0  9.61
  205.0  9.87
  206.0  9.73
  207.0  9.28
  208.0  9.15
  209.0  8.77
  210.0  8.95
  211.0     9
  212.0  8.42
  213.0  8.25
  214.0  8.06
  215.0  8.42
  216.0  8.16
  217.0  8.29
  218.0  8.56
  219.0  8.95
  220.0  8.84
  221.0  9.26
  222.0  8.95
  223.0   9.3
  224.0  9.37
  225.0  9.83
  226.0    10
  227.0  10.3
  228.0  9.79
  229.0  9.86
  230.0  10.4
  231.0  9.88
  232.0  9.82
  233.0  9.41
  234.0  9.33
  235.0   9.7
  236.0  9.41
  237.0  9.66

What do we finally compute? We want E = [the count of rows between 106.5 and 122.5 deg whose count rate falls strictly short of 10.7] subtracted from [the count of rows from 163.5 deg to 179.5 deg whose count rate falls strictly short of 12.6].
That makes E -14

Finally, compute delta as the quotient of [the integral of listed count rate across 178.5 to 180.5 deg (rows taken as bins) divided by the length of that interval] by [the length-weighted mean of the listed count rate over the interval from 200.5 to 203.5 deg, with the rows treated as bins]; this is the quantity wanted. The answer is 1.23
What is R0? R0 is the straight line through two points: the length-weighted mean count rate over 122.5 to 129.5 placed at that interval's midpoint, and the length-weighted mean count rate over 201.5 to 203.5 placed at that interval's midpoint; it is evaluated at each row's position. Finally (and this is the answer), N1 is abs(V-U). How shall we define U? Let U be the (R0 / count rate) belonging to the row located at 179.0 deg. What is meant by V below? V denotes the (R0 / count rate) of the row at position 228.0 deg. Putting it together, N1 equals 0.32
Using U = 0.76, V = 1.08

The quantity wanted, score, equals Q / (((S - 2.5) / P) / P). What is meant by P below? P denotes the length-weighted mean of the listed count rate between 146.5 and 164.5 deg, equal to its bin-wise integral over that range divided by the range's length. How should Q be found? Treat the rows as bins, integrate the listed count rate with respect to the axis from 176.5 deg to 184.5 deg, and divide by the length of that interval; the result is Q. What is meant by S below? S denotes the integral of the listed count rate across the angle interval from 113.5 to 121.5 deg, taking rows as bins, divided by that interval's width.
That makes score 409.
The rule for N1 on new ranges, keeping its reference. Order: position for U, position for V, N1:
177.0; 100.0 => 0.01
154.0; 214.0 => 0.60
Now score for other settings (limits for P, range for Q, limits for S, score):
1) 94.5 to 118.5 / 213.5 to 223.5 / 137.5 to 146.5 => 97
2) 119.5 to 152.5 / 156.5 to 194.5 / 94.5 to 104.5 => 178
